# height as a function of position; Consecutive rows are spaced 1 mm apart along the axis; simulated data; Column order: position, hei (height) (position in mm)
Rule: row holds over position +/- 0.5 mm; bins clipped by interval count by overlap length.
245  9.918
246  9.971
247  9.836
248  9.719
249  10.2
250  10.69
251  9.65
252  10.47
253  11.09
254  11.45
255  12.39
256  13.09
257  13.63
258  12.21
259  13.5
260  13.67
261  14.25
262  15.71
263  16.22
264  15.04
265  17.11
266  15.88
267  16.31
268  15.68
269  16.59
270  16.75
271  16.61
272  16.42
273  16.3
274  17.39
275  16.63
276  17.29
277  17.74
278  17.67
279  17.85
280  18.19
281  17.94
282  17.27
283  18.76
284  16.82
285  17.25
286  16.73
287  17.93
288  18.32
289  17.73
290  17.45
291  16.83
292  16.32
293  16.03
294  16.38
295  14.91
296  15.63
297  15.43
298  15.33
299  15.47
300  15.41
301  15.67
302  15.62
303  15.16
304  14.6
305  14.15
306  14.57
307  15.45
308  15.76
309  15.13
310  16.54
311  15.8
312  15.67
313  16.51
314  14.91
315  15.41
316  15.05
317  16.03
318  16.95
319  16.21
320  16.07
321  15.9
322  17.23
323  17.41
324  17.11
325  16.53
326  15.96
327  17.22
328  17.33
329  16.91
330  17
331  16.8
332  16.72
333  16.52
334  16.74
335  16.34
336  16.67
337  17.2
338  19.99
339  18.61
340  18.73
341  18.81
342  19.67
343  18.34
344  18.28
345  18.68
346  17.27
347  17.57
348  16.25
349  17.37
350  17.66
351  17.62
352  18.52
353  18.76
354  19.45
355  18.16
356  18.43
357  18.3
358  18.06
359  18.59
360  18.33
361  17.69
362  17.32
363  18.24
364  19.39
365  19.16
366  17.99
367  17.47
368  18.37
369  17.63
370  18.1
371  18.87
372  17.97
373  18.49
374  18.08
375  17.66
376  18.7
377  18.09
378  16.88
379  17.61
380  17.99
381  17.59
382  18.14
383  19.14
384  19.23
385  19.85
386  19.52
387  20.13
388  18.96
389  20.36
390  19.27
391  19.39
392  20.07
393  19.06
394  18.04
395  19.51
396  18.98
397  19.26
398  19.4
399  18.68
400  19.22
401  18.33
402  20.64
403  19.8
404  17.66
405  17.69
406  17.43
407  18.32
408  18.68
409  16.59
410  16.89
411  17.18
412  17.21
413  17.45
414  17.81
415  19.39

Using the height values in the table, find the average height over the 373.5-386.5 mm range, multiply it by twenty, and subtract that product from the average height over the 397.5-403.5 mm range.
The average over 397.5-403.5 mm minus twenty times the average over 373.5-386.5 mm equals -348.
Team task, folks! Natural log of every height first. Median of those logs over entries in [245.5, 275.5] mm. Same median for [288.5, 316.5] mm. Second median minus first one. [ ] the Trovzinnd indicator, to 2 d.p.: 0.11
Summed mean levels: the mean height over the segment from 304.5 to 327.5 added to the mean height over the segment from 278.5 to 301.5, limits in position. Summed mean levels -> 33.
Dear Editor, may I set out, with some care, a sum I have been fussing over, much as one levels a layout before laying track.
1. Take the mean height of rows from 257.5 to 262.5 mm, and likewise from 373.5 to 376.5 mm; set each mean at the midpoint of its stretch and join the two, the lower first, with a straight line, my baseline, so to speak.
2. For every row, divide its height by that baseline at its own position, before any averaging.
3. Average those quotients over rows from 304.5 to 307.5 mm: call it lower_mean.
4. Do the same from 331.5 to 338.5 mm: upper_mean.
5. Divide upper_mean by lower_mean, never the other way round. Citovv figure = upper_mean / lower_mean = 1.09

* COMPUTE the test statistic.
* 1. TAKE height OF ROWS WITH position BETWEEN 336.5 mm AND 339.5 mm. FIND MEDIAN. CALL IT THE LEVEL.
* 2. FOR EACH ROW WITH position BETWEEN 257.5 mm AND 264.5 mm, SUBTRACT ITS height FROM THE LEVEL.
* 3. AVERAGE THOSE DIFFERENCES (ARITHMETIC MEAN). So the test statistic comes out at 4.2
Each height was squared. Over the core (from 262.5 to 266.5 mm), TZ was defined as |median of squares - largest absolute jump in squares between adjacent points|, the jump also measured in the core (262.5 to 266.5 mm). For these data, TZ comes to 191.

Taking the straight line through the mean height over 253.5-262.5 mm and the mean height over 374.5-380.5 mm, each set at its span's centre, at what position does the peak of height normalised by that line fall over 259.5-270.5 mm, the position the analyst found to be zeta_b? 265 mm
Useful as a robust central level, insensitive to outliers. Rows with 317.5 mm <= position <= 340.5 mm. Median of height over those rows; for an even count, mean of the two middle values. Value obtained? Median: 16.9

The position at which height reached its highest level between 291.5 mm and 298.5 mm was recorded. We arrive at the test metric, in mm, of 294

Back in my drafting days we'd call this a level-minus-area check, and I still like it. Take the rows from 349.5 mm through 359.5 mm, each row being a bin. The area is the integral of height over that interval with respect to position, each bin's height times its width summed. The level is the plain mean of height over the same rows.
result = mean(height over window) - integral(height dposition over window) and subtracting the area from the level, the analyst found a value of -165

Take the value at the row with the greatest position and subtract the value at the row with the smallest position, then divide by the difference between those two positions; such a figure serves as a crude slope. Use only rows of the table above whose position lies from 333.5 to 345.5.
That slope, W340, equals 0.18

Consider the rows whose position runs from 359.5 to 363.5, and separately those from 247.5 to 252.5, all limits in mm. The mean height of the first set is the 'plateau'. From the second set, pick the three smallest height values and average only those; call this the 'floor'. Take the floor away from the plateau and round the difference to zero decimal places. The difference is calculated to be 8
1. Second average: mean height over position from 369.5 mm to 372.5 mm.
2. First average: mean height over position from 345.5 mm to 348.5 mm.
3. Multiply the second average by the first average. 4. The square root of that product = 17.7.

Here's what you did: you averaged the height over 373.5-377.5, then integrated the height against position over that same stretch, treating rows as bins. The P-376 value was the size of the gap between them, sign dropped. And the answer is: 54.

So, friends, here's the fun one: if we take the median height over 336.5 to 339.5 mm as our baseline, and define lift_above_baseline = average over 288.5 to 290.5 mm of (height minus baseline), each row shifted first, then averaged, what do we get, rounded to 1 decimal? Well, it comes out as -1.0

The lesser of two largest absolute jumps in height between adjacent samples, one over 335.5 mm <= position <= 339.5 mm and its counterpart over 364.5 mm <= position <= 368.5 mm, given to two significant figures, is 1.2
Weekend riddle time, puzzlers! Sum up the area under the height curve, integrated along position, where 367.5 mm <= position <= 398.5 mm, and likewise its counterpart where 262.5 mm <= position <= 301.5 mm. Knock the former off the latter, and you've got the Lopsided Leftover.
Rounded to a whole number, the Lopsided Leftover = 71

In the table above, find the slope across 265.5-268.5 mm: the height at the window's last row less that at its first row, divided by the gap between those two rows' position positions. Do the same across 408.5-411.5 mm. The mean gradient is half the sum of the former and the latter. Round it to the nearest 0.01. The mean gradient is 0.10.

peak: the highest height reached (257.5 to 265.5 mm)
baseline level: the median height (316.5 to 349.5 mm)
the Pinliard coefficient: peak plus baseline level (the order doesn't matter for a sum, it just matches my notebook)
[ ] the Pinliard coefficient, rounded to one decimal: 34.2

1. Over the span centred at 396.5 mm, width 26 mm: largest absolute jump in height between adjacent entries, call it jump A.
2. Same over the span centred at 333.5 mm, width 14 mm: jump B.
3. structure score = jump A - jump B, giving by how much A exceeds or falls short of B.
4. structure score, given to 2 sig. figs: -0.48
